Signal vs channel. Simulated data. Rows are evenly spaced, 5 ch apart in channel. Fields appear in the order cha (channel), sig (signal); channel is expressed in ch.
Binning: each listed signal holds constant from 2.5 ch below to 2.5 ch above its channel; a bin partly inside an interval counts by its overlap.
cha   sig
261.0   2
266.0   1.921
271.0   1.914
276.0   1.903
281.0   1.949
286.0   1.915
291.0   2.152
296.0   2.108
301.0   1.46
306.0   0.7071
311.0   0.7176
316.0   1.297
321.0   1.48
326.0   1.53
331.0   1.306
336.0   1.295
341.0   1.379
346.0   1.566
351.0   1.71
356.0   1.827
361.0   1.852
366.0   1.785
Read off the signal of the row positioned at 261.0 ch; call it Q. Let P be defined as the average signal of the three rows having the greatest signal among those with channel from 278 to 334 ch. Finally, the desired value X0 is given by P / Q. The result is 1.03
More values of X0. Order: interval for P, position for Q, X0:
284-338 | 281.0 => 1.06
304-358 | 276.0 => 0.89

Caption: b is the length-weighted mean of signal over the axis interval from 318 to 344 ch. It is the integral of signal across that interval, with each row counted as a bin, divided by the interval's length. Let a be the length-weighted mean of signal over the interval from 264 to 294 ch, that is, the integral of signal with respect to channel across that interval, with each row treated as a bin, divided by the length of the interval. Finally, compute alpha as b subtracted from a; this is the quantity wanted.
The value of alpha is 0.6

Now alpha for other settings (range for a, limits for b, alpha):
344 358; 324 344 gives 0.3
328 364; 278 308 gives -0.2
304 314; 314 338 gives -0.6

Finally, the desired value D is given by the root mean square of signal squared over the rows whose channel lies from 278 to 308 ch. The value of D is 3.5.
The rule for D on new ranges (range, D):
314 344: 1.9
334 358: 2.5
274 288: 3.7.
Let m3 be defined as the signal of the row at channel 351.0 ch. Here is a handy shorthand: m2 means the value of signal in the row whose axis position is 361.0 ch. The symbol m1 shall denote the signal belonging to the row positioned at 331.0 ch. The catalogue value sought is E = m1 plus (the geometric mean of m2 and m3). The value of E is 3.09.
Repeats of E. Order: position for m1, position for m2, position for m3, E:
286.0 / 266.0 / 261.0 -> 3.88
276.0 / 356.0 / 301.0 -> 3.54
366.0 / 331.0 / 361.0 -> 3.34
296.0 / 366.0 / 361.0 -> 3.93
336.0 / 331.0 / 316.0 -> 2.60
